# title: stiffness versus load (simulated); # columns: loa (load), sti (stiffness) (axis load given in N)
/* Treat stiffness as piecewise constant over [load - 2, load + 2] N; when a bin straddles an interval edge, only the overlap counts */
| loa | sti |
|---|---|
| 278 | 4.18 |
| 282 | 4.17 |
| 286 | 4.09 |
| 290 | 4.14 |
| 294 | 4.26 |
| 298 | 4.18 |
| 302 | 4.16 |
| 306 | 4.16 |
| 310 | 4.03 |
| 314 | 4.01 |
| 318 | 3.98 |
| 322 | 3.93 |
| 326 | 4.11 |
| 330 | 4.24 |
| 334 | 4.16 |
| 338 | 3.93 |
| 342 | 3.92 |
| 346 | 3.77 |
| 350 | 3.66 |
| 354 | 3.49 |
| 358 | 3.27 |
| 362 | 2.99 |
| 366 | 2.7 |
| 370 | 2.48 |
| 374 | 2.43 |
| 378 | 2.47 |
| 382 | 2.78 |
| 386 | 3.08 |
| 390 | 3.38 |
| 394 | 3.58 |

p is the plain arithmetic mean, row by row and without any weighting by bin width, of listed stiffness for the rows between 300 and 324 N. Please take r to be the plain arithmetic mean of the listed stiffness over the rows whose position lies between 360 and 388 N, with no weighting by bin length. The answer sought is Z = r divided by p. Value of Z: 0.67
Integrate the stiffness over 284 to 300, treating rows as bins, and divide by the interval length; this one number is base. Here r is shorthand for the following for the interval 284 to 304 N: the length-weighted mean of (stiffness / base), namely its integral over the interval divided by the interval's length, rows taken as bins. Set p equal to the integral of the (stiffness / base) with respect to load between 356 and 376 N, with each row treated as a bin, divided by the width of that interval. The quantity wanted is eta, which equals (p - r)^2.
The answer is 0.112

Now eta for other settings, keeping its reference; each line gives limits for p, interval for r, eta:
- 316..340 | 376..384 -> 0.118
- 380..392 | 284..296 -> 0.068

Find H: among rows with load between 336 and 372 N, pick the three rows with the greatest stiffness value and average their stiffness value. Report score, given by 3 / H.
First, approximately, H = 3.87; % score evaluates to 0.77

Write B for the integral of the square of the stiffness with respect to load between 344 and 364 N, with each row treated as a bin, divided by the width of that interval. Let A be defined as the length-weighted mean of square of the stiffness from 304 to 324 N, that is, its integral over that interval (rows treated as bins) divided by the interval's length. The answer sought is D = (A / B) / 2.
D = 0.7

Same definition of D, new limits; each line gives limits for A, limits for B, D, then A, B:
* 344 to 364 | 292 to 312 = 0.3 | 11.9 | 17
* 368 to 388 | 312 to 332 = 0.2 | 7.1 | 16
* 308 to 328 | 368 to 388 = 1.1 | 16.1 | 7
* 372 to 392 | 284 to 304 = 0.2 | 8.1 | 17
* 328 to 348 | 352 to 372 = 0.9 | 16.1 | 9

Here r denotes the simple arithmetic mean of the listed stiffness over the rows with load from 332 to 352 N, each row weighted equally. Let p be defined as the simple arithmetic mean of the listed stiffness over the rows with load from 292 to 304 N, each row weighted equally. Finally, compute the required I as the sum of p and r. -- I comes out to 8.1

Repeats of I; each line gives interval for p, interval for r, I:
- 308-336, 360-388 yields 6.8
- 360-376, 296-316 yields 6.8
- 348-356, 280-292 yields 7.7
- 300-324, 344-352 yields 7.8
